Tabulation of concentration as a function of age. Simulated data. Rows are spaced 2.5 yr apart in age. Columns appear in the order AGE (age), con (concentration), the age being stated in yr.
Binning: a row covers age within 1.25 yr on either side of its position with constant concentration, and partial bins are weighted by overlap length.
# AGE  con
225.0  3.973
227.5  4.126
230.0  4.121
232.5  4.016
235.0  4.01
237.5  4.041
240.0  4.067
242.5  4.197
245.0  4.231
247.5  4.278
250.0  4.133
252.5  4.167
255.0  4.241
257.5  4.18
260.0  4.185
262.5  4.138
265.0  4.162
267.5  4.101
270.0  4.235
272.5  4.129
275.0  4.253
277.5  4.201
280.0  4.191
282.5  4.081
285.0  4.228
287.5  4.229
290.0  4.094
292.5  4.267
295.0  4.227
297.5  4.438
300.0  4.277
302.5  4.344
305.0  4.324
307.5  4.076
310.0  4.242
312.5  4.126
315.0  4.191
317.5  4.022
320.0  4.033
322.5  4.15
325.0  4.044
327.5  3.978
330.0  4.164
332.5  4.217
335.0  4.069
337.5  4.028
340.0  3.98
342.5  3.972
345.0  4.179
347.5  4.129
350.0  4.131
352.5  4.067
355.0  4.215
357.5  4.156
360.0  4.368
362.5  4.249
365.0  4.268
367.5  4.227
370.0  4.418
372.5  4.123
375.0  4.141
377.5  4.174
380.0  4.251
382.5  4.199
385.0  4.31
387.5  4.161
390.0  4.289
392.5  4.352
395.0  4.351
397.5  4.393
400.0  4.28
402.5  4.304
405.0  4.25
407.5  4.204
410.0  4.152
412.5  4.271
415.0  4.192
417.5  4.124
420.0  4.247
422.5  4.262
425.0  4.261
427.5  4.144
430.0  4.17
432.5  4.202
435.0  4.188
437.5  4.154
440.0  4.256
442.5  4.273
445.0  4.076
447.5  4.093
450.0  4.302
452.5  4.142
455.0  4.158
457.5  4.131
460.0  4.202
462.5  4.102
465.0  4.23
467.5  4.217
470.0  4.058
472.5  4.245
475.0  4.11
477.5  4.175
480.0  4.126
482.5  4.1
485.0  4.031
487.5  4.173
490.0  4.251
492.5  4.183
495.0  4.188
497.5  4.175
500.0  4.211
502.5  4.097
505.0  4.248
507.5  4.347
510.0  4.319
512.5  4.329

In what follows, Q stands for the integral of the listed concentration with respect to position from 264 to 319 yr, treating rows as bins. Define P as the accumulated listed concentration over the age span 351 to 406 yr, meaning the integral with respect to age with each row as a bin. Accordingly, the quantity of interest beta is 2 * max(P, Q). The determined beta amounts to 468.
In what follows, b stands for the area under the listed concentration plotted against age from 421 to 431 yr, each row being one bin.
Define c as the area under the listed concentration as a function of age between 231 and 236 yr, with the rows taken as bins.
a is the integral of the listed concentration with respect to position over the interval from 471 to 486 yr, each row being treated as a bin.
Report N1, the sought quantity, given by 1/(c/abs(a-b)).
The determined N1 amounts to 0.99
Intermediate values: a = 62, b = 42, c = 20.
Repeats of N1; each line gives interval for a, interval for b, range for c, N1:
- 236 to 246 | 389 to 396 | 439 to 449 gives 0.26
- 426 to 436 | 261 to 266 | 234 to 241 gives 0.74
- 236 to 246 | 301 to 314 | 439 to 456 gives 0.19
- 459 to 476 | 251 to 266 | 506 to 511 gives 0.38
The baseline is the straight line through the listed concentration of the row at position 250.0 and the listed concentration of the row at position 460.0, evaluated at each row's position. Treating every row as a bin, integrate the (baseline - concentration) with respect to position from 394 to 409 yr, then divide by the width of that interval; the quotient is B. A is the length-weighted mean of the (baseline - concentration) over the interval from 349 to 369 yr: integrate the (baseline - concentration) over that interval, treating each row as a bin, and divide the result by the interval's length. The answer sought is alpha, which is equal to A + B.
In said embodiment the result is -0.156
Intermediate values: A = -0.04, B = -0.11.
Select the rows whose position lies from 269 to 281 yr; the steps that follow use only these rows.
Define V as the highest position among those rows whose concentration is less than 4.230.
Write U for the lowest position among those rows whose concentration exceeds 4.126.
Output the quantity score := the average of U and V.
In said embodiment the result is 275.0 yr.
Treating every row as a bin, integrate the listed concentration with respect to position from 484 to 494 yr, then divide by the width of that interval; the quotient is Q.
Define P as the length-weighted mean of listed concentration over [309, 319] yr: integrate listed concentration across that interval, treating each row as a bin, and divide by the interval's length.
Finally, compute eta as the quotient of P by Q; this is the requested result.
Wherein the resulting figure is 0.994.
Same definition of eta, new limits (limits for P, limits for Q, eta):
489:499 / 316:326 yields 1.033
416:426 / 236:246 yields 1.023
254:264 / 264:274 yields 1.006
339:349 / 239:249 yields 0.970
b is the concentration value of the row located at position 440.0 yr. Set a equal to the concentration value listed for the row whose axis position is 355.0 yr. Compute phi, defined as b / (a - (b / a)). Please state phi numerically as 1.33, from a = 4.215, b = 4.256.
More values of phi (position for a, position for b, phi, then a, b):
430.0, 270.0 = 1.34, 4.17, 4.235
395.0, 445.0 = 1.19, 4.351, 4.076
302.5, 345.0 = 1.24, 4.344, 4.179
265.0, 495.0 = 1.33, 4.162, 4.188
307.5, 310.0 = 1.40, 4.076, 4.242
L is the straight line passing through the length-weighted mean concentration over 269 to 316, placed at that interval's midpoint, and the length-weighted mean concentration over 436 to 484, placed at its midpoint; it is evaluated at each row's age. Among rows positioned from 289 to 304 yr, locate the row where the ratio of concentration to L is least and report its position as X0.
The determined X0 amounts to 290.0 yr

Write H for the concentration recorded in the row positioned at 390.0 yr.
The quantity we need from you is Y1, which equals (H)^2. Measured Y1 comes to 18.4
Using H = 4.289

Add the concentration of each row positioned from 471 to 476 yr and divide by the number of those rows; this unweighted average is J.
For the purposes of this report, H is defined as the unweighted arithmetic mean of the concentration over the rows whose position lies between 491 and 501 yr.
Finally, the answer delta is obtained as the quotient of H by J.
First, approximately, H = 4.19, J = 4.18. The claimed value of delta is 1.00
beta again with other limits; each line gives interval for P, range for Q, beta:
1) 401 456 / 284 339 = 462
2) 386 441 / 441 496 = 466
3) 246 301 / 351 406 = 468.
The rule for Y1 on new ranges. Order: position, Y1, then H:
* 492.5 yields 17.5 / 4.183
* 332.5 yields 17.8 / 4.217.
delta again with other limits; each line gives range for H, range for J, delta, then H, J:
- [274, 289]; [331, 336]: 1.01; 4.20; 4.14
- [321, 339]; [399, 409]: 0.96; 4.09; 4.26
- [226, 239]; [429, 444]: 0.97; 4.06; 4.21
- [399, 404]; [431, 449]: 1.03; 4.29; 4.18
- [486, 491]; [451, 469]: 1.01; 4.21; 4.17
